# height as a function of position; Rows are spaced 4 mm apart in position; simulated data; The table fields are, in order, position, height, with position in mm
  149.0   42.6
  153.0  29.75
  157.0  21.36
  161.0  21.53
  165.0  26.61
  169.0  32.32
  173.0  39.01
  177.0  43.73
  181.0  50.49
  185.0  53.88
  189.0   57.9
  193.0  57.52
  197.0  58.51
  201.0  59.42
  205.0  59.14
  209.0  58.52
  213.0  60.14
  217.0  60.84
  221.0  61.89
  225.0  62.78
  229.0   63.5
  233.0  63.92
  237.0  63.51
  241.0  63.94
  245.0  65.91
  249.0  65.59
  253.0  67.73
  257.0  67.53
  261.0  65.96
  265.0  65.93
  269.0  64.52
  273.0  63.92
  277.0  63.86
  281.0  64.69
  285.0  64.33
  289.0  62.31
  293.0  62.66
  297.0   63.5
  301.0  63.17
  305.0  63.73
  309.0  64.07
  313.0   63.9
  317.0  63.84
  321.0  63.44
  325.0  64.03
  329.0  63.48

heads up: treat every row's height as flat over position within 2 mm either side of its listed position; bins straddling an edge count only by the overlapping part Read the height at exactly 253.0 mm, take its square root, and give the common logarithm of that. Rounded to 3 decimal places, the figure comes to 0.915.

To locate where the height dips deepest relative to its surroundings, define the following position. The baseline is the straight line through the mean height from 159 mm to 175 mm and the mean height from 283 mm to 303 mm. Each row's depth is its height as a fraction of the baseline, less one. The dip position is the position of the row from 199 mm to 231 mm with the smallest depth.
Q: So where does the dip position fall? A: 229.0 mm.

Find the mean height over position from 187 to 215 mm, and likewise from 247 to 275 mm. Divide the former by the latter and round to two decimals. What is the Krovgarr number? 0.89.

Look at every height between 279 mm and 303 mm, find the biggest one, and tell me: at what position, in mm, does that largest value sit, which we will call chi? 281.0 mm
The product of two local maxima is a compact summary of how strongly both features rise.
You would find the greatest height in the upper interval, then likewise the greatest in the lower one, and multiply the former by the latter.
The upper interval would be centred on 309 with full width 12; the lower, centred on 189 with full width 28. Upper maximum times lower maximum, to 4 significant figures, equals 3807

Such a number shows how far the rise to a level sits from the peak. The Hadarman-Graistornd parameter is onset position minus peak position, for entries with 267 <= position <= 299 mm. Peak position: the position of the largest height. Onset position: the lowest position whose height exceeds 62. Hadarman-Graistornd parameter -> -12 mm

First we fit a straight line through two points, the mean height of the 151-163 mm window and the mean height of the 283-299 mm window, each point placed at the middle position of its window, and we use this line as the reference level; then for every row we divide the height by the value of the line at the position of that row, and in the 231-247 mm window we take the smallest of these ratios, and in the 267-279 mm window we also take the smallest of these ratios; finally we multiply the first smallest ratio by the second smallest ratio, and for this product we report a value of 1.42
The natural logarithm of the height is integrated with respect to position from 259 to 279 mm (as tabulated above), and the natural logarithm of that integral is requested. 4.42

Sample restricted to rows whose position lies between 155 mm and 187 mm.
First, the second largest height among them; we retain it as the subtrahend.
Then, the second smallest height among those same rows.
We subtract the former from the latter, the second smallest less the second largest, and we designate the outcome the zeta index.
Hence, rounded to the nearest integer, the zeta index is -29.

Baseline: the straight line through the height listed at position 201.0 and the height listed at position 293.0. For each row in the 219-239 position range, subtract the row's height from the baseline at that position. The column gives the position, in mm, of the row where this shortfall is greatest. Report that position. 221.0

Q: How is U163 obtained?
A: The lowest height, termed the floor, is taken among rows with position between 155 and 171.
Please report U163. 21.36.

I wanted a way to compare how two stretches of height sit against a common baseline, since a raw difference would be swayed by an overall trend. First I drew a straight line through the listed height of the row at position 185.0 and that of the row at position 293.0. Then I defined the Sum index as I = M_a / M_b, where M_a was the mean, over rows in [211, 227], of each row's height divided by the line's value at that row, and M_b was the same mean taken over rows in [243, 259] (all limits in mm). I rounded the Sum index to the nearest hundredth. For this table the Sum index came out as 0.96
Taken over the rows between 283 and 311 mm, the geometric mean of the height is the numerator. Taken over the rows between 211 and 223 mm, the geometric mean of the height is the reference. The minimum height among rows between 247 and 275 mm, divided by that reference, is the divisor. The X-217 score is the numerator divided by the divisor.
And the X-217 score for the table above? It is 60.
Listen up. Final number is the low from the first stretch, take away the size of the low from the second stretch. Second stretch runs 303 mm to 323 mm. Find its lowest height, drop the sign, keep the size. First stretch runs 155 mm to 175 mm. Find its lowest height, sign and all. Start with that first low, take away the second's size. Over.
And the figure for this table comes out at -42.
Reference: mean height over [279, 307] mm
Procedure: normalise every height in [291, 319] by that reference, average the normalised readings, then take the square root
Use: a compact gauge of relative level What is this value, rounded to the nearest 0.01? 1.00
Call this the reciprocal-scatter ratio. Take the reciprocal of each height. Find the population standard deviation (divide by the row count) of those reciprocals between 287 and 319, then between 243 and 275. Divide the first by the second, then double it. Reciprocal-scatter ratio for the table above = 1.05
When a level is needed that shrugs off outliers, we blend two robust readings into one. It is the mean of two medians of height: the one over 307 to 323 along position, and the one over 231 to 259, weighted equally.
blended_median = 65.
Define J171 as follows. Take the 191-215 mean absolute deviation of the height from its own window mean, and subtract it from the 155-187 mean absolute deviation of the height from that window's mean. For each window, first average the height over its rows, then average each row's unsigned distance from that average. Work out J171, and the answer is 10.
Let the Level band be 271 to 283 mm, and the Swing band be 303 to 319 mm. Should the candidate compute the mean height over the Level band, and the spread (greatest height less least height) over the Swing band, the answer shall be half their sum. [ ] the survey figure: 32.2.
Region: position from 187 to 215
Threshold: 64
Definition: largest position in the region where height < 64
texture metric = 213.0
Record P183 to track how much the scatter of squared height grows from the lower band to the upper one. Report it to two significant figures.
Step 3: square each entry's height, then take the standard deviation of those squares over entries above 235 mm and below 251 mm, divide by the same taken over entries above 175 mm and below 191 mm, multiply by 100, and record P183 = 25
